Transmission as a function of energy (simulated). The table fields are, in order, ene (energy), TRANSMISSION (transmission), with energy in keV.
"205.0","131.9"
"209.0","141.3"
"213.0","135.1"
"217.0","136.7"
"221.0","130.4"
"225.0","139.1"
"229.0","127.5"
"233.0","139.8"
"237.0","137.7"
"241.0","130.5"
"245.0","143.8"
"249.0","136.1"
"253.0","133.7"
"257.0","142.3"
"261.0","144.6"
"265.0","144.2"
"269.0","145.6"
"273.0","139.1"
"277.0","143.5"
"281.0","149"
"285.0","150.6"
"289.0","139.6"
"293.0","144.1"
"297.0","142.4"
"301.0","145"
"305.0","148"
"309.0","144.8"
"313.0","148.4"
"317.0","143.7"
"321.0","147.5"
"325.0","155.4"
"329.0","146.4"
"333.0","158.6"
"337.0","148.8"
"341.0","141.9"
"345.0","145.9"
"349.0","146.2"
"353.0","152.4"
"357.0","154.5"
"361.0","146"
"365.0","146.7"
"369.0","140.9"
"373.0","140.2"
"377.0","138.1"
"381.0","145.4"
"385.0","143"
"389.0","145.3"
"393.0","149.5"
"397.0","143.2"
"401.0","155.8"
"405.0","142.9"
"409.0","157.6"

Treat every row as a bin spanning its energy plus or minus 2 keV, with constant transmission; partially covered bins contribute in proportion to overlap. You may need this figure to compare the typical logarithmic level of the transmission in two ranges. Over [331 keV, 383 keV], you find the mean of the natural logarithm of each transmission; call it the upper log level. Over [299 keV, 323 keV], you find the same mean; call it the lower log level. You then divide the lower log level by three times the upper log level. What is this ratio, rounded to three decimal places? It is 0.333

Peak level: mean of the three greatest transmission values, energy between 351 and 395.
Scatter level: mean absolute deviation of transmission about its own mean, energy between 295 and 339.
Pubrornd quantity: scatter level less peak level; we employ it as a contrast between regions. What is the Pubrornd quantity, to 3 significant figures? -149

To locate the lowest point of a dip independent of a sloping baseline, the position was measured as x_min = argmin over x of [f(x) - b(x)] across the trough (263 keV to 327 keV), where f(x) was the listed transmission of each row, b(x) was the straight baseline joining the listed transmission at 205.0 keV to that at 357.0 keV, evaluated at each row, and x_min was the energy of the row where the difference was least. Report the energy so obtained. 317.0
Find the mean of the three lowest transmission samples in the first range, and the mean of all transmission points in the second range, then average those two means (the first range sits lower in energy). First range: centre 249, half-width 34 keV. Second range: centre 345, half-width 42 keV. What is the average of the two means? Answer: 138.1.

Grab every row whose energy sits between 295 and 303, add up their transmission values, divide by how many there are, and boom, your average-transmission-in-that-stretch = 144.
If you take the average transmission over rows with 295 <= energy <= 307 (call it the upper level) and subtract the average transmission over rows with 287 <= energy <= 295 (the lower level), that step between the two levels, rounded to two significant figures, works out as 3.3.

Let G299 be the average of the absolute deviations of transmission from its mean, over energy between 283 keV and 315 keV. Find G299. 2.7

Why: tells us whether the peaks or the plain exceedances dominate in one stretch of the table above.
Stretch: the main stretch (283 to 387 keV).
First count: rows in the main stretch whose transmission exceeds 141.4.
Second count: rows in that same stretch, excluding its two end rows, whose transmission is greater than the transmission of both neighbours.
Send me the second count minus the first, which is -14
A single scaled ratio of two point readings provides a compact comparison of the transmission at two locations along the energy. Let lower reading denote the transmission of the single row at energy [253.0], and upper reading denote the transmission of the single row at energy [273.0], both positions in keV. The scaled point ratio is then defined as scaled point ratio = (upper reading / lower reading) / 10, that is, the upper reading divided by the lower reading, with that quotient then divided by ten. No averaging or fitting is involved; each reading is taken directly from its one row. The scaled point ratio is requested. 0.104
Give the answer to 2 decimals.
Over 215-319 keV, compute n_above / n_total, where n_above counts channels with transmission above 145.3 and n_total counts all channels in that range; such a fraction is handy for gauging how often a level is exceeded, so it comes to 0.19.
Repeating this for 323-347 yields 0.83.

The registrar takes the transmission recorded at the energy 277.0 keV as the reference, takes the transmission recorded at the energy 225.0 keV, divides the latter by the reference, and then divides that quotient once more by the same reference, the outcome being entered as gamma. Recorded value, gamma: 0.0068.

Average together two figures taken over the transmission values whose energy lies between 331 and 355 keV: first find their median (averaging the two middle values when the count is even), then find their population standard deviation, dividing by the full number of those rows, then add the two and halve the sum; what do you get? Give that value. 76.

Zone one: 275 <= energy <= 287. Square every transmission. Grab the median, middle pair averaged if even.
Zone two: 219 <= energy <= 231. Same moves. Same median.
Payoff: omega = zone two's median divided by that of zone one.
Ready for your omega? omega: 0.77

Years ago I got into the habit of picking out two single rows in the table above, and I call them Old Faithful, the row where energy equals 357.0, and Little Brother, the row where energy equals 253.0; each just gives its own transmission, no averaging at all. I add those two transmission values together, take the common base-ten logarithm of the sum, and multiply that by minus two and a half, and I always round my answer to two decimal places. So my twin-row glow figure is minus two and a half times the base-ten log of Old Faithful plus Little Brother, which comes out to -6.15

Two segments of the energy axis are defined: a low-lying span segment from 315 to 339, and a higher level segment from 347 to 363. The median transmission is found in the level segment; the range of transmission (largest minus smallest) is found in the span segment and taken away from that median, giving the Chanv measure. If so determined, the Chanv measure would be 134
